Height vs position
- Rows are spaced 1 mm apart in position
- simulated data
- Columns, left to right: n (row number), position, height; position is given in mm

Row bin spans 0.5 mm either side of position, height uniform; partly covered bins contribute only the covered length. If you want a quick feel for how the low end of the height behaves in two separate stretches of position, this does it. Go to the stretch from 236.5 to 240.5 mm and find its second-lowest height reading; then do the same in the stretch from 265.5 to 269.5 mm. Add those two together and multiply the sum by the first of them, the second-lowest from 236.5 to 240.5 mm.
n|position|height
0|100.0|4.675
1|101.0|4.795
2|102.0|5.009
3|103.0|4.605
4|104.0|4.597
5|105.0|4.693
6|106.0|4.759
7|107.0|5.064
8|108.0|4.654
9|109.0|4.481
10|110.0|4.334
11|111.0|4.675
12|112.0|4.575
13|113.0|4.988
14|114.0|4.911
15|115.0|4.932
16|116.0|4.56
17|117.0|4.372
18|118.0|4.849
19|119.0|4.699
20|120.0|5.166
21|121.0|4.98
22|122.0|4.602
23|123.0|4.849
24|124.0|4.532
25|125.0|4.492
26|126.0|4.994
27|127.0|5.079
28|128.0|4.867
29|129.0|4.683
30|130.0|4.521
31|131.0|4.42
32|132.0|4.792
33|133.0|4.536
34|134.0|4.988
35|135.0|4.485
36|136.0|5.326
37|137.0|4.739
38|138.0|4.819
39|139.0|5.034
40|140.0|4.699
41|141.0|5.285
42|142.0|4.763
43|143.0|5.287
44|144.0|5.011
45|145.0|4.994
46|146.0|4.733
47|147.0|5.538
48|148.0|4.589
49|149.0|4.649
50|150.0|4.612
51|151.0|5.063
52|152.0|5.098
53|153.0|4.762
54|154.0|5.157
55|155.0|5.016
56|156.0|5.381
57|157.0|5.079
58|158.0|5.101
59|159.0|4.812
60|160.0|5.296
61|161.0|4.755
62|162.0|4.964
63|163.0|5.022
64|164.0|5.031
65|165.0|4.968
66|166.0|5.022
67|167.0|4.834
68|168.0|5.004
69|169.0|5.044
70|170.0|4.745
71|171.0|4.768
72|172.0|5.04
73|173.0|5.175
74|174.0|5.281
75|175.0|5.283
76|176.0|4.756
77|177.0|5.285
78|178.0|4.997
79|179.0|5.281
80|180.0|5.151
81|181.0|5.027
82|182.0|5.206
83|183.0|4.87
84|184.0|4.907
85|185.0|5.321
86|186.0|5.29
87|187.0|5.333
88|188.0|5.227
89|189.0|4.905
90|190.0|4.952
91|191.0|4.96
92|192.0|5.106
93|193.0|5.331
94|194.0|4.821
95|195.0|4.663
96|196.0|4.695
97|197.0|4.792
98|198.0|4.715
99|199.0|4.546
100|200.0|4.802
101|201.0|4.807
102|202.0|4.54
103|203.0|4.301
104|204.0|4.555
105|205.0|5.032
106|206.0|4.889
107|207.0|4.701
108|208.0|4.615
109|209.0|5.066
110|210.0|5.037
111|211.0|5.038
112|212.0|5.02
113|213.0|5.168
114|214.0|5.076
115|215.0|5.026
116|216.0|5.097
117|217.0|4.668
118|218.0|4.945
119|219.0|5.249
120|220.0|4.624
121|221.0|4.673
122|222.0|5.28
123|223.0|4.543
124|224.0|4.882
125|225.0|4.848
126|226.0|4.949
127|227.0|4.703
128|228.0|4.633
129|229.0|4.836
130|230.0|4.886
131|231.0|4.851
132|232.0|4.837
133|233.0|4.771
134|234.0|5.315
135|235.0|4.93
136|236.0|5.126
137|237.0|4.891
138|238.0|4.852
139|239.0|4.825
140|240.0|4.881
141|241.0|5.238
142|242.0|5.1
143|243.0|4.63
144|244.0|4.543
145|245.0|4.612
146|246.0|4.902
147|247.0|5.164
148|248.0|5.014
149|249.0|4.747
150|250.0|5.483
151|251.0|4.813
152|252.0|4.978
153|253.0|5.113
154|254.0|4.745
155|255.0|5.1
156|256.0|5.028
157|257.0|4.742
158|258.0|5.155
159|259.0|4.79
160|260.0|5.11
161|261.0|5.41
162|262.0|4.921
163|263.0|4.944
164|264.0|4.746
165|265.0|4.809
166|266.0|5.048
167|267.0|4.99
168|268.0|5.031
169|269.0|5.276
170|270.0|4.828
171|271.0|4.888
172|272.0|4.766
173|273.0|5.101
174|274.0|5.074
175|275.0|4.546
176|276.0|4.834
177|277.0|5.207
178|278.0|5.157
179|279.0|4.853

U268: 48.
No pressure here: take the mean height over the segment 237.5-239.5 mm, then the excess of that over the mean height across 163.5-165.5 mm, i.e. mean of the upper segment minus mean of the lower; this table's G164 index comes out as -0.2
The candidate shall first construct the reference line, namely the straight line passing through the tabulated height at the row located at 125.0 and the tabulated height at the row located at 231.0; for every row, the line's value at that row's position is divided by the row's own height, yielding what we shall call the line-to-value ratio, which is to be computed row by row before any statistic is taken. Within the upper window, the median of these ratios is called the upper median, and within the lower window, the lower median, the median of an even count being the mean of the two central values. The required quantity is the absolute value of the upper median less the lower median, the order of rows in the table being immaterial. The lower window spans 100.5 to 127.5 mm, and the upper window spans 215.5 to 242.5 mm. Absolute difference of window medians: 0.05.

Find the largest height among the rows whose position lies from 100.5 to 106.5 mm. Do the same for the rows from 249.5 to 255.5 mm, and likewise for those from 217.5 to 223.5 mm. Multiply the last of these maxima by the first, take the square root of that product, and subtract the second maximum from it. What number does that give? -0.3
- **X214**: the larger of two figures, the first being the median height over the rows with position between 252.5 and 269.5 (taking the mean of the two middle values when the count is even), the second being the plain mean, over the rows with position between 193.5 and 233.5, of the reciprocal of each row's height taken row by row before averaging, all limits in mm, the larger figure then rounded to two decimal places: 5.03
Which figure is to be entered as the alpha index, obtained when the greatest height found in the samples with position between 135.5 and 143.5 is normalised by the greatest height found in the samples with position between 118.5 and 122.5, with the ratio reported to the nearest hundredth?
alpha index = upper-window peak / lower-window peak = 1.03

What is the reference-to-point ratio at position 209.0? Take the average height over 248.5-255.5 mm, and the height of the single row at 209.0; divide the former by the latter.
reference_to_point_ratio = 0.99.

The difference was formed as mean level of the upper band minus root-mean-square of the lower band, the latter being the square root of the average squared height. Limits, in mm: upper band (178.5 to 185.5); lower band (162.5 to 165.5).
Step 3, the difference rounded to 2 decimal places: 0.10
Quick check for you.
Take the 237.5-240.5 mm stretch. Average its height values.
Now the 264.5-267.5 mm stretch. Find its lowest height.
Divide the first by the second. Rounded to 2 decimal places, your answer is 1.01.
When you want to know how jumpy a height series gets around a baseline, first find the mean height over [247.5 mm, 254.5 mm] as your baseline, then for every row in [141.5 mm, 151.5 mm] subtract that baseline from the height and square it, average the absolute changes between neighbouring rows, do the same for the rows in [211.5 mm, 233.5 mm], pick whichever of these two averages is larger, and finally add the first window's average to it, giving 0.18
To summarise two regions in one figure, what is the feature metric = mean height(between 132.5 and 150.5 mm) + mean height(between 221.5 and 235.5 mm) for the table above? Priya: 9.8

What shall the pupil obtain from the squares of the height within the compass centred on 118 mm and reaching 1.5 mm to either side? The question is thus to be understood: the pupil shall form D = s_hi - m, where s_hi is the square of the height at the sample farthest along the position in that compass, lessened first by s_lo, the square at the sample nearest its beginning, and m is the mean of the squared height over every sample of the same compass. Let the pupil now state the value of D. -19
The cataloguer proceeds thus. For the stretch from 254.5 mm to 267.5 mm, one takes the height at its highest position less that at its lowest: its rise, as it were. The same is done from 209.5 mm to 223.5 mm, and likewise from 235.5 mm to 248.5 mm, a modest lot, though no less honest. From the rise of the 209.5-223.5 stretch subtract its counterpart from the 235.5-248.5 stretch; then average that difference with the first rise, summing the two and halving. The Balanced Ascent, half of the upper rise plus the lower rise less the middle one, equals -0.25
